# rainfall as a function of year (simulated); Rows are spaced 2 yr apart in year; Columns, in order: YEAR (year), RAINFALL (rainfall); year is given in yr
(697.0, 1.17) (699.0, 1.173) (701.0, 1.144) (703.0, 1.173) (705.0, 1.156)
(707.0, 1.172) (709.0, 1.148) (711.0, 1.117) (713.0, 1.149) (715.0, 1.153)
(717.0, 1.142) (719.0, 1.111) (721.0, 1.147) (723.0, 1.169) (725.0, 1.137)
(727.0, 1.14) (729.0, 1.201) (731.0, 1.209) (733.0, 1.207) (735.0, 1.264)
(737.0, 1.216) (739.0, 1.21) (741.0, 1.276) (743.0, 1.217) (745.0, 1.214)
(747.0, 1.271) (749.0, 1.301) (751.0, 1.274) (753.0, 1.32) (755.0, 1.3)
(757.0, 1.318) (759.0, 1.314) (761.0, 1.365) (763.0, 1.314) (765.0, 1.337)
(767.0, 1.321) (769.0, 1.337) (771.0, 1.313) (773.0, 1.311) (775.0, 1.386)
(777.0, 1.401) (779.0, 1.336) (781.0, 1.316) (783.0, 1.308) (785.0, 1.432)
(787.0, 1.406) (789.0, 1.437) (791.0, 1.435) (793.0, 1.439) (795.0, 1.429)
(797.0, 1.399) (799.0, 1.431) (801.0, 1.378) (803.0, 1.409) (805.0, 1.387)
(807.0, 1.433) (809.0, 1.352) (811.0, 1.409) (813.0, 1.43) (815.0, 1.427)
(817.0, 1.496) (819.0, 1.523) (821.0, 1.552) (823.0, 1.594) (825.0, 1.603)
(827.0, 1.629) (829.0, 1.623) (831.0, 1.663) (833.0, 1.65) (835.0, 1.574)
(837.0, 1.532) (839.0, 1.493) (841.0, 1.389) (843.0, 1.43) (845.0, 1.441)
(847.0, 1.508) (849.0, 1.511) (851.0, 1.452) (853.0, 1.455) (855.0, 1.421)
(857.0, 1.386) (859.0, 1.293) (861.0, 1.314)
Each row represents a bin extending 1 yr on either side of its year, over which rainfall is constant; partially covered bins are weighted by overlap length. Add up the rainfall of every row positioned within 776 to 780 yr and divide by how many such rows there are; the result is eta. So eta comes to 1.37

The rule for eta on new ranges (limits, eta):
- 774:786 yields 1.36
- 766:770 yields 1.33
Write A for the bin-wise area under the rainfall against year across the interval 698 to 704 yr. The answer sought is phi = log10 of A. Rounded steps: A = 7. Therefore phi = 0.8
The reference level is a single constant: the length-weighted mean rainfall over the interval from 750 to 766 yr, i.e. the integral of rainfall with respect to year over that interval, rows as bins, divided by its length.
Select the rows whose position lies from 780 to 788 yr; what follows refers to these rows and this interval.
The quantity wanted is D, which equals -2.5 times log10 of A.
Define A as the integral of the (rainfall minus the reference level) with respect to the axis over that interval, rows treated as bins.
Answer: 1.0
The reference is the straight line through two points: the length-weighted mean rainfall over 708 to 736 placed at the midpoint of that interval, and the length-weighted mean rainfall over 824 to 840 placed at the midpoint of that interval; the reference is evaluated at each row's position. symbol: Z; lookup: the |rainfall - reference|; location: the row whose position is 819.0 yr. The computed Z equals 0.02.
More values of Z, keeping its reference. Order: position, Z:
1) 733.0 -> 0.00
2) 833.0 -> 0.05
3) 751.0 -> 0.00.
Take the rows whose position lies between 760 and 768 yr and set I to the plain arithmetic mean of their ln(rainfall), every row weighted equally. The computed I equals 0.29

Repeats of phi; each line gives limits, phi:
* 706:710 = 0.7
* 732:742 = 1.1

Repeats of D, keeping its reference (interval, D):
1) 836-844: -0.1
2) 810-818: 0.0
